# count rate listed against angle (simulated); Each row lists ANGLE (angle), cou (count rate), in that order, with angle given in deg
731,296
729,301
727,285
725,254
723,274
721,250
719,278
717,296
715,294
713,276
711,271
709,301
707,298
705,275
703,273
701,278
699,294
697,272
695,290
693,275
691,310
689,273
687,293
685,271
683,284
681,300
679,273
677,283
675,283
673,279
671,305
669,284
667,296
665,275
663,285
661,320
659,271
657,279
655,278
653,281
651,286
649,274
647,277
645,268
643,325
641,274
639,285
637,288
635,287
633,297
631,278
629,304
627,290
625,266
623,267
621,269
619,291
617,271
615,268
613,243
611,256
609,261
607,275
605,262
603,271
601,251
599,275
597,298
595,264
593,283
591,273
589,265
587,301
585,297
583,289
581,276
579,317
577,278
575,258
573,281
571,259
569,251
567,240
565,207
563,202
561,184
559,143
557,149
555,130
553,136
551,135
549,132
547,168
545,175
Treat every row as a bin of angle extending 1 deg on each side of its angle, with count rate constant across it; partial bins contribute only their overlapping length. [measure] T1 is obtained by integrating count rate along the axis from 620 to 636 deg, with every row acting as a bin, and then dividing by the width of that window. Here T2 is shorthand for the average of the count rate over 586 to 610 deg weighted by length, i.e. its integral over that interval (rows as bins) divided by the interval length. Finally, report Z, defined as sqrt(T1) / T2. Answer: 0.061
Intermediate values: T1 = 282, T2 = 273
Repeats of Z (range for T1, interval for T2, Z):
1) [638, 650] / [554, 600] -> 0.068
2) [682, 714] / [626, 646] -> 0.058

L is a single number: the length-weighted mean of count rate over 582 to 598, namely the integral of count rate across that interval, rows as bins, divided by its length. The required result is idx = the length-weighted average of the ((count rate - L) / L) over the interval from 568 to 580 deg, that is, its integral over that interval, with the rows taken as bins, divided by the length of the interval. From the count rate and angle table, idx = -0.03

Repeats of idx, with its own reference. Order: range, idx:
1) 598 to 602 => -0.07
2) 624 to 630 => 0.01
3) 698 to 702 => 0.01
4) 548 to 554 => -0.53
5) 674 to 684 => 0.00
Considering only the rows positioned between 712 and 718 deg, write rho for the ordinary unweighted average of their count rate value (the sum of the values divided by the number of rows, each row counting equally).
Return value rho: 289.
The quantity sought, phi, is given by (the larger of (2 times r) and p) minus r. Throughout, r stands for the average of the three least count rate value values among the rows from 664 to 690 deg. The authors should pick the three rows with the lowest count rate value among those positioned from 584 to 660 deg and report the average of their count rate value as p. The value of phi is 272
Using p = 250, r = 272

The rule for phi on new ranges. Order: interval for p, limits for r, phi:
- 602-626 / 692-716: 272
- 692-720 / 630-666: 271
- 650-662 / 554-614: 141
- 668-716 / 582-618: 250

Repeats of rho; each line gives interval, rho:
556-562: 159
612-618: 261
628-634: 293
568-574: 264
